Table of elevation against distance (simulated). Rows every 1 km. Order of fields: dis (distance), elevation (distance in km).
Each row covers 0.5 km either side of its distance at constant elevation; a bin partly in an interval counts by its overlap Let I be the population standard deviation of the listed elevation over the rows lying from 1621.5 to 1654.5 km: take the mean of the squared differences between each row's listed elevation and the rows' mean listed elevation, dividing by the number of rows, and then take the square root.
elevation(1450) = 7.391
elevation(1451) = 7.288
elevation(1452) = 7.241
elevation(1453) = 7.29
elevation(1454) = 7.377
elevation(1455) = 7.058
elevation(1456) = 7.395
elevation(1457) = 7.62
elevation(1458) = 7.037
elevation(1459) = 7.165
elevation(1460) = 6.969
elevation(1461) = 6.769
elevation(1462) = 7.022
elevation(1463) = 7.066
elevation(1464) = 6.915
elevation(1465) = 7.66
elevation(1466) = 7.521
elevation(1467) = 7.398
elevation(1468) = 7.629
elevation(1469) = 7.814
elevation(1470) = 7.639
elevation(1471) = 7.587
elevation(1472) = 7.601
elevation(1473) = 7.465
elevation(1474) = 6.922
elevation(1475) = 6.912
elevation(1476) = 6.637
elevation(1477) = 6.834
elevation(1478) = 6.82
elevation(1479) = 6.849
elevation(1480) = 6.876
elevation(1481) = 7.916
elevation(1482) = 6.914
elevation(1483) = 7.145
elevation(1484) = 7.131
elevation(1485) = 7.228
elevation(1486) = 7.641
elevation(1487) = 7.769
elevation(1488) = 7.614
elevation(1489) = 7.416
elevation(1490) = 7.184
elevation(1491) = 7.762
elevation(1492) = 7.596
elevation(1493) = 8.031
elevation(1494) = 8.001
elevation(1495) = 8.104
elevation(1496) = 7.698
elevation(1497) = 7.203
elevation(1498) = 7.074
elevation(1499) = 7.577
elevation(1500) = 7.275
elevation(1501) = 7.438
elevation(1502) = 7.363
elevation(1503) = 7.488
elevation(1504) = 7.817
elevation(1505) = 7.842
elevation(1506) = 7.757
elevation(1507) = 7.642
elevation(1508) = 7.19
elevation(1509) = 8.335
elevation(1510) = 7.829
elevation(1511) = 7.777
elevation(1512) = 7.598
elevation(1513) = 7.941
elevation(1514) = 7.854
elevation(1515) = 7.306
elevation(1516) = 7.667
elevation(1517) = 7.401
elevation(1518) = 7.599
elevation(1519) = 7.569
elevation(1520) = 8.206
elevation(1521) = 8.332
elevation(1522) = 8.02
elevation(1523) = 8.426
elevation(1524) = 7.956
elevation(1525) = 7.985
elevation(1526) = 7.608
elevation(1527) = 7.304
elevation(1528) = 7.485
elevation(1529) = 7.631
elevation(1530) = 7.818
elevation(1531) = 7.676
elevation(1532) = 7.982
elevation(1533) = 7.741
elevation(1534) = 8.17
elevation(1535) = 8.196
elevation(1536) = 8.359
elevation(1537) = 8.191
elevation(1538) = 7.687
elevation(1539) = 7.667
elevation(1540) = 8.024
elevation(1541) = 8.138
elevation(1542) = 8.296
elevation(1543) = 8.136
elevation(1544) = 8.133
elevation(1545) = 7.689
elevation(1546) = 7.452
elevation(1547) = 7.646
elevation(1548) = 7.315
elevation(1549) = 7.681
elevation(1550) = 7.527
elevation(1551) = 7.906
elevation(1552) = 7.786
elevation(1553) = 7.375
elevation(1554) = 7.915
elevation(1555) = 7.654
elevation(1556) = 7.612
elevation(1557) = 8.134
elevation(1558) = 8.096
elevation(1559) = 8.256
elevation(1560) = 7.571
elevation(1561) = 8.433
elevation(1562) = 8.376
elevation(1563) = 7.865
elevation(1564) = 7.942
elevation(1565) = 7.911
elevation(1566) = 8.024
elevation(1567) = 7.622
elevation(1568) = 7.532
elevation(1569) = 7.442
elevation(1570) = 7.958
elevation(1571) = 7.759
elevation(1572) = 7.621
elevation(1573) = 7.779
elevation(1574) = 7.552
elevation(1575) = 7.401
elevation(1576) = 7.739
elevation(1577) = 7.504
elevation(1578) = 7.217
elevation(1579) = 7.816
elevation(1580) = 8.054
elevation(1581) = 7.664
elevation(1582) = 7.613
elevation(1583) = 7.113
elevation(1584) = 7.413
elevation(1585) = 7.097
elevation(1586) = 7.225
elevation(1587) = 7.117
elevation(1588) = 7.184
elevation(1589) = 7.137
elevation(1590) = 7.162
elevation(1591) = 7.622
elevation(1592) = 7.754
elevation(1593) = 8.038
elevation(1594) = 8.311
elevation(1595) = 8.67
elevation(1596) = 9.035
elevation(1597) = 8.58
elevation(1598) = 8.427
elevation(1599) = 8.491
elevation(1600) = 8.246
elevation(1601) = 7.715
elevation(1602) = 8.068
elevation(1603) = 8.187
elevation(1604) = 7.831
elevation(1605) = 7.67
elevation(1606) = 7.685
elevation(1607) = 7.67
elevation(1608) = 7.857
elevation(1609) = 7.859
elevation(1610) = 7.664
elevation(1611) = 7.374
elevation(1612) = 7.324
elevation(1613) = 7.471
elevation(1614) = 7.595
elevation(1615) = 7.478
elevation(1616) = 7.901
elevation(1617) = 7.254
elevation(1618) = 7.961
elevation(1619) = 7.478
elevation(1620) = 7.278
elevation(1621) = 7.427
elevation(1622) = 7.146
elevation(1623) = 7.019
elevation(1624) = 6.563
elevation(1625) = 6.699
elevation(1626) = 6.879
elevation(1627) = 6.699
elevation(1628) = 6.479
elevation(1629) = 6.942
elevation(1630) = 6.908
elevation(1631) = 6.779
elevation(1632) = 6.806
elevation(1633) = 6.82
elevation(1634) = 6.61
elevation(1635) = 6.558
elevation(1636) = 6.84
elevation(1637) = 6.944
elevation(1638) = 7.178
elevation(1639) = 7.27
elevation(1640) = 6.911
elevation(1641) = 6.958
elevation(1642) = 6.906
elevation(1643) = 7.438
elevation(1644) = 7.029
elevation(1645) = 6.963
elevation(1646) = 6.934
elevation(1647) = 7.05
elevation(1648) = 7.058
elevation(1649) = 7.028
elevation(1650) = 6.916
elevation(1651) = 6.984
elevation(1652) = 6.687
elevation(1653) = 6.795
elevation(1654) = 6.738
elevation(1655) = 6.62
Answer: 0.20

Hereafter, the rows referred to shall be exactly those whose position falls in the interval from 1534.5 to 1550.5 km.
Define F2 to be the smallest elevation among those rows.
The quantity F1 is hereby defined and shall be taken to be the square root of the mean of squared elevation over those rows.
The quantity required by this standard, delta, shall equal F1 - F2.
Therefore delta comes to 0.58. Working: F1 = 7.89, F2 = 7.315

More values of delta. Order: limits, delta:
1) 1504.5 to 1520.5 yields 0.53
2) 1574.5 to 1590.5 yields 0.31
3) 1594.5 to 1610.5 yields 0.45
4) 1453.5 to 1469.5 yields 0.51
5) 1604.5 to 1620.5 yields 0.34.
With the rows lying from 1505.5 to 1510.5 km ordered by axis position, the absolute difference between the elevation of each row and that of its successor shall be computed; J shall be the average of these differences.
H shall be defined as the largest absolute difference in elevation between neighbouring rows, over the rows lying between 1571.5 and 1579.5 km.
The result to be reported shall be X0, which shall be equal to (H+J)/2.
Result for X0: 0.58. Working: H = 0.60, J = 0.55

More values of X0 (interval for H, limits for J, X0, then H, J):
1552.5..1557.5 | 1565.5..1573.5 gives 0.38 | 0.54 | 0.23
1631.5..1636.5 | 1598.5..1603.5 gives 0.30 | 0.28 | 0.31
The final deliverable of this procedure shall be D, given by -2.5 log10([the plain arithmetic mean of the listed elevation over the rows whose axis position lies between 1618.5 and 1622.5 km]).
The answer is -2.16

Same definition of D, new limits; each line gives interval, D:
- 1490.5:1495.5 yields -2.24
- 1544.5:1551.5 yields -2.20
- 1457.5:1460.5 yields -2.12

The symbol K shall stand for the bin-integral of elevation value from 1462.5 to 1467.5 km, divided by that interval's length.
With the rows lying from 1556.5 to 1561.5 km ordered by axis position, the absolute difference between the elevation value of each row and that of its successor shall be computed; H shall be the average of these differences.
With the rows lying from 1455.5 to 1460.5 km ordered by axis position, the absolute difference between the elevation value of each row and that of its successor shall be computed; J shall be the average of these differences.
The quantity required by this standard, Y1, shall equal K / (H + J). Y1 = 10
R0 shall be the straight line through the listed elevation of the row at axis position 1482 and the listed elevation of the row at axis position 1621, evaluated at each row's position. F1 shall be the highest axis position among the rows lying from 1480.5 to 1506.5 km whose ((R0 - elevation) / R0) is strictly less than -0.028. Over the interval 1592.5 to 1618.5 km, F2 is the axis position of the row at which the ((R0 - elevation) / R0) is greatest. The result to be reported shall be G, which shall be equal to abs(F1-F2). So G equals 111 km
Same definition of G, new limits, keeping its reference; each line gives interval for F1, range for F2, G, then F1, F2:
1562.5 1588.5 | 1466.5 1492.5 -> 106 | 1582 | 1476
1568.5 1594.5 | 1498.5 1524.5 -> 86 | 1594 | 1508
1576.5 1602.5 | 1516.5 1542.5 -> 75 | 1602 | 1527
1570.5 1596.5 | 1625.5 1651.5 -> 32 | 1596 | 1628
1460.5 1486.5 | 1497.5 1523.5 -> 12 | 1486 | 1498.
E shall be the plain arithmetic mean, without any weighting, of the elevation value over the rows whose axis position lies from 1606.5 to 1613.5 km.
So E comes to 7.60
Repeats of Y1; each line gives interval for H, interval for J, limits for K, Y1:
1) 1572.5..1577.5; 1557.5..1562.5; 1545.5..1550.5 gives 11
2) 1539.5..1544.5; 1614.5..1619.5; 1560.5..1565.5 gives 12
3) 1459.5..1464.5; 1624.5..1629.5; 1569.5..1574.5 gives 18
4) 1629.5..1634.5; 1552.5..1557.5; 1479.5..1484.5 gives 16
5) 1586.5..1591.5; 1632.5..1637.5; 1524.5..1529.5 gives 24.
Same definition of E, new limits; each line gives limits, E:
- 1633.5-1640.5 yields 6.90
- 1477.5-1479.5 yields 6.83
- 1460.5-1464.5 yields 6.94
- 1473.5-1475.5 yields 6.92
